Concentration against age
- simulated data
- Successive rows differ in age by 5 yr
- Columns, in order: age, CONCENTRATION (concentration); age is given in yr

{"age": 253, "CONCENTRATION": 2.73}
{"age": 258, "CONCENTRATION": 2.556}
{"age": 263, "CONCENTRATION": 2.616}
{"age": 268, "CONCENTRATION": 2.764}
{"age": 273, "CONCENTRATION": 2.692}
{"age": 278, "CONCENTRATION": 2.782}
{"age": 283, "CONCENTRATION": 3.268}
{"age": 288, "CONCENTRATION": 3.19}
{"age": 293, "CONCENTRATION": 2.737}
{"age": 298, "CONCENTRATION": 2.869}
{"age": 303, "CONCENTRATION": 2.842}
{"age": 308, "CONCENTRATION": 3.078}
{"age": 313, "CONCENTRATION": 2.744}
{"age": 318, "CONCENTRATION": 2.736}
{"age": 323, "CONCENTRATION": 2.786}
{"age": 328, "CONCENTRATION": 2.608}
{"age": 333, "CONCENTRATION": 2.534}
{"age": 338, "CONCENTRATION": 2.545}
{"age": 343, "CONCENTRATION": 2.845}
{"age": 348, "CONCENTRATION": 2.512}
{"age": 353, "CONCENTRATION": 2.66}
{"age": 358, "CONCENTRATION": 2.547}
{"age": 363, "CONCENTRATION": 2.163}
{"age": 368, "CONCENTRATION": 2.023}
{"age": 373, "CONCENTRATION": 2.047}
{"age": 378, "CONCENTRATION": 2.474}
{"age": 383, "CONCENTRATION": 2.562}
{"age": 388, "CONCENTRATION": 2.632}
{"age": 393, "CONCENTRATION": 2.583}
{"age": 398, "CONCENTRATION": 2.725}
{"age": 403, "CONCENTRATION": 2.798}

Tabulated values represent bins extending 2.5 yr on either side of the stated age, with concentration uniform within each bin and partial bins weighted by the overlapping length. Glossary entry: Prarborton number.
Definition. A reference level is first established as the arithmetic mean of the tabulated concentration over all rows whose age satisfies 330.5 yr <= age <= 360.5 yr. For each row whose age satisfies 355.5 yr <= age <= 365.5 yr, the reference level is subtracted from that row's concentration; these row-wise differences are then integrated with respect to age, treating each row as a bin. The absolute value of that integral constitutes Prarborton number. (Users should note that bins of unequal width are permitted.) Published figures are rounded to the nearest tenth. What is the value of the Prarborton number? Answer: 2.5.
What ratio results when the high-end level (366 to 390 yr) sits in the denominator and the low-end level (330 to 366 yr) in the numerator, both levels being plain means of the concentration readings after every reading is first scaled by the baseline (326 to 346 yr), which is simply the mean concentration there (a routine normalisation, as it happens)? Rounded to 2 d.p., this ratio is 1.08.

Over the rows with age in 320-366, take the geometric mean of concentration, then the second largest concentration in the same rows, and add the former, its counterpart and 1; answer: 6.36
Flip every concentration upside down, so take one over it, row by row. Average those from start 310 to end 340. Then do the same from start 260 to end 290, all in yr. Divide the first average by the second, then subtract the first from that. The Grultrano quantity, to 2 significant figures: 0.70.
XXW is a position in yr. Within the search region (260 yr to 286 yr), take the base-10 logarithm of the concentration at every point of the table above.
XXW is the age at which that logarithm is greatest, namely 283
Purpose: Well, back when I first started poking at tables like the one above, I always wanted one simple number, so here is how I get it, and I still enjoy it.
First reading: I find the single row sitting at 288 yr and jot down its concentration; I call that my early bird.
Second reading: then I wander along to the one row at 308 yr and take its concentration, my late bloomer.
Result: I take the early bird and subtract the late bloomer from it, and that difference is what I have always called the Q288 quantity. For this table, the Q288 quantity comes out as 0.11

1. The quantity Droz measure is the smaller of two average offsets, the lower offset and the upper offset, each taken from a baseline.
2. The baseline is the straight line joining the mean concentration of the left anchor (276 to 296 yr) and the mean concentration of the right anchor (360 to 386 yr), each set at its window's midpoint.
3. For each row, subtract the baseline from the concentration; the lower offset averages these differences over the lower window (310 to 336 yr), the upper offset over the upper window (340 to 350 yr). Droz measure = 0.00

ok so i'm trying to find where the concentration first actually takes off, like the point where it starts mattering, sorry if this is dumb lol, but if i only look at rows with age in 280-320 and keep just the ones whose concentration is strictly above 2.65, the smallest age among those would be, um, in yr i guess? 283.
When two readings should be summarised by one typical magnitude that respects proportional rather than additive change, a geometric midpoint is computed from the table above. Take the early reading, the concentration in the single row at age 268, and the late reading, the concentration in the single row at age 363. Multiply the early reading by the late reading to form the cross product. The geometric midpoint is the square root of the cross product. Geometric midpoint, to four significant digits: 2.445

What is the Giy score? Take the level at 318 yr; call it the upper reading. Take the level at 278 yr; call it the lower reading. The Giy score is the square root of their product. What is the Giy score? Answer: 2.76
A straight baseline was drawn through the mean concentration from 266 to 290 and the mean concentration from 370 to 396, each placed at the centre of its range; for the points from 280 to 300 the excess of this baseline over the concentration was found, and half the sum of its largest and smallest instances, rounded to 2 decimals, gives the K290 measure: -0.11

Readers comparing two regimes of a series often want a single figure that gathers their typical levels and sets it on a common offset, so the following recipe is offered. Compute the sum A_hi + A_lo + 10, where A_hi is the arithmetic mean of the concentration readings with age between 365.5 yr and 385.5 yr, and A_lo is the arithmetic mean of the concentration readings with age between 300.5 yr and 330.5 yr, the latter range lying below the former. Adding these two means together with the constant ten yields 15.1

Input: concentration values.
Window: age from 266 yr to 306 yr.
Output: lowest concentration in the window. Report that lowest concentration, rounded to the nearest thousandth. 2.692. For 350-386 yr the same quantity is 2.023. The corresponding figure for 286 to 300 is 2.737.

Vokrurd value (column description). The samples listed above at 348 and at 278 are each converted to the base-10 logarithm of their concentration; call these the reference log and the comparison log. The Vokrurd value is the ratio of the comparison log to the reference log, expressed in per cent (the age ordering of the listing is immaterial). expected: 111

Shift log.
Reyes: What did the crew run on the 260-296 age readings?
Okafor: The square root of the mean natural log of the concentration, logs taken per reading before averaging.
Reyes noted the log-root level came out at 1.02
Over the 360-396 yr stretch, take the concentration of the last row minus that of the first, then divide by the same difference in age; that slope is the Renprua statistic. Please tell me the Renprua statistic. 0.014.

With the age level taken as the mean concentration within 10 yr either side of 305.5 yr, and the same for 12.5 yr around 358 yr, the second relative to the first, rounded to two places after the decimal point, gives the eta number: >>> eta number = 0.83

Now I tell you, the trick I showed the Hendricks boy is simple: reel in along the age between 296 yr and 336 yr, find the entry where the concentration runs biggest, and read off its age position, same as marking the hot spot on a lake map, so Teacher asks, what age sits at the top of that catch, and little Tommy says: 308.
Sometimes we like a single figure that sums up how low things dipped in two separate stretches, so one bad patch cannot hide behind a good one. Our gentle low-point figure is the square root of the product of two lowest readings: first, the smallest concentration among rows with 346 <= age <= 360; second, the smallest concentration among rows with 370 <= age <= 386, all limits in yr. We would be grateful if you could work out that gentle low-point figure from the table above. 2.27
